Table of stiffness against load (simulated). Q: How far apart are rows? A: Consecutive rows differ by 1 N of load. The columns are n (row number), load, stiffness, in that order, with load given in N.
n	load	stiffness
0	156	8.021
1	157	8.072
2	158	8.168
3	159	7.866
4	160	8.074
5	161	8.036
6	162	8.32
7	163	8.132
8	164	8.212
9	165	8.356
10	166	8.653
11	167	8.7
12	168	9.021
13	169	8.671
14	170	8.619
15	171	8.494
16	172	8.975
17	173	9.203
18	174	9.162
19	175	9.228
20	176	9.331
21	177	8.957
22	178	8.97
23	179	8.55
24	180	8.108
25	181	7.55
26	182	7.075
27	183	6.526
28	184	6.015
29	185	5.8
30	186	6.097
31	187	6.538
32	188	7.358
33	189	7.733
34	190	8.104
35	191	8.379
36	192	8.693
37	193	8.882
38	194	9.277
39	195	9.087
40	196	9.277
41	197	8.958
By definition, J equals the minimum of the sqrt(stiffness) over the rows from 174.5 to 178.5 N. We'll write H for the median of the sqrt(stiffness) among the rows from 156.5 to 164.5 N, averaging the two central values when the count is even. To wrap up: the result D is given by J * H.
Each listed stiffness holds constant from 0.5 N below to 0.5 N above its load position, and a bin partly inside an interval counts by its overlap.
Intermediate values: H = 2.847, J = 2.99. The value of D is 8.5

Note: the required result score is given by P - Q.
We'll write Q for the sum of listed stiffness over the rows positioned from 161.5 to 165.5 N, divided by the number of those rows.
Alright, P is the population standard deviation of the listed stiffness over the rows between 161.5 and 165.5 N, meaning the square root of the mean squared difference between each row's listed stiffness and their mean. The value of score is -8.2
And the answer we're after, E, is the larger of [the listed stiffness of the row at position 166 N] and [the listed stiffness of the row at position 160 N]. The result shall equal 8.7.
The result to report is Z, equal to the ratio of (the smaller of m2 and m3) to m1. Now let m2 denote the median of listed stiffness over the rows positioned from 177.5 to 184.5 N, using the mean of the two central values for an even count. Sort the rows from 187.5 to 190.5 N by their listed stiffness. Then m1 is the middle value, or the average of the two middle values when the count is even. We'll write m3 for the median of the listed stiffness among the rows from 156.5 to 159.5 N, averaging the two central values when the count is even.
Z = 0.98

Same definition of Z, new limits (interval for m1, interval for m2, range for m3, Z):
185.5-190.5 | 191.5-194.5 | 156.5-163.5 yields 1.10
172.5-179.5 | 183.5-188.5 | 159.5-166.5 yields 0.67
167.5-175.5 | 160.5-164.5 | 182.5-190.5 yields 0.73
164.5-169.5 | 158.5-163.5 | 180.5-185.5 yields 0.75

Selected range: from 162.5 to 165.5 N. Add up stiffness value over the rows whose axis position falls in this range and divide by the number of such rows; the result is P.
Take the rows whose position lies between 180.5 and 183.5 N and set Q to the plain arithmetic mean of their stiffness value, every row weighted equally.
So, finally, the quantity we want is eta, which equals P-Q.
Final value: 1.2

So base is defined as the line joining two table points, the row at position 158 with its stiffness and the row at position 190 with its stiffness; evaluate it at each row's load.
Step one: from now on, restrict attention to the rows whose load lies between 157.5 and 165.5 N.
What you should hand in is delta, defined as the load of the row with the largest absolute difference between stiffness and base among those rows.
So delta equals 159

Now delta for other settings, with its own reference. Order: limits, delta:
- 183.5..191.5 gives 185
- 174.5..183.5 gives 183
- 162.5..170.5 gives 168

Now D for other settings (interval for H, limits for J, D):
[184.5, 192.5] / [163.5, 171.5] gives 7.9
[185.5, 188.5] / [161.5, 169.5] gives 7.3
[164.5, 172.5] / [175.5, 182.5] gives 7.8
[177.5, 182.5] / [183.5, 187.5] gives 6.9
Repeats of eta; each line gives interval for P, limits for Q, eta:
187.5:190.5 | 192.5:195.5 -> -1.4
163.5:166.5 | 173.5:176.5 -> -0.8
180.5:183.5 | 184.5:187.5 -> 0.9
